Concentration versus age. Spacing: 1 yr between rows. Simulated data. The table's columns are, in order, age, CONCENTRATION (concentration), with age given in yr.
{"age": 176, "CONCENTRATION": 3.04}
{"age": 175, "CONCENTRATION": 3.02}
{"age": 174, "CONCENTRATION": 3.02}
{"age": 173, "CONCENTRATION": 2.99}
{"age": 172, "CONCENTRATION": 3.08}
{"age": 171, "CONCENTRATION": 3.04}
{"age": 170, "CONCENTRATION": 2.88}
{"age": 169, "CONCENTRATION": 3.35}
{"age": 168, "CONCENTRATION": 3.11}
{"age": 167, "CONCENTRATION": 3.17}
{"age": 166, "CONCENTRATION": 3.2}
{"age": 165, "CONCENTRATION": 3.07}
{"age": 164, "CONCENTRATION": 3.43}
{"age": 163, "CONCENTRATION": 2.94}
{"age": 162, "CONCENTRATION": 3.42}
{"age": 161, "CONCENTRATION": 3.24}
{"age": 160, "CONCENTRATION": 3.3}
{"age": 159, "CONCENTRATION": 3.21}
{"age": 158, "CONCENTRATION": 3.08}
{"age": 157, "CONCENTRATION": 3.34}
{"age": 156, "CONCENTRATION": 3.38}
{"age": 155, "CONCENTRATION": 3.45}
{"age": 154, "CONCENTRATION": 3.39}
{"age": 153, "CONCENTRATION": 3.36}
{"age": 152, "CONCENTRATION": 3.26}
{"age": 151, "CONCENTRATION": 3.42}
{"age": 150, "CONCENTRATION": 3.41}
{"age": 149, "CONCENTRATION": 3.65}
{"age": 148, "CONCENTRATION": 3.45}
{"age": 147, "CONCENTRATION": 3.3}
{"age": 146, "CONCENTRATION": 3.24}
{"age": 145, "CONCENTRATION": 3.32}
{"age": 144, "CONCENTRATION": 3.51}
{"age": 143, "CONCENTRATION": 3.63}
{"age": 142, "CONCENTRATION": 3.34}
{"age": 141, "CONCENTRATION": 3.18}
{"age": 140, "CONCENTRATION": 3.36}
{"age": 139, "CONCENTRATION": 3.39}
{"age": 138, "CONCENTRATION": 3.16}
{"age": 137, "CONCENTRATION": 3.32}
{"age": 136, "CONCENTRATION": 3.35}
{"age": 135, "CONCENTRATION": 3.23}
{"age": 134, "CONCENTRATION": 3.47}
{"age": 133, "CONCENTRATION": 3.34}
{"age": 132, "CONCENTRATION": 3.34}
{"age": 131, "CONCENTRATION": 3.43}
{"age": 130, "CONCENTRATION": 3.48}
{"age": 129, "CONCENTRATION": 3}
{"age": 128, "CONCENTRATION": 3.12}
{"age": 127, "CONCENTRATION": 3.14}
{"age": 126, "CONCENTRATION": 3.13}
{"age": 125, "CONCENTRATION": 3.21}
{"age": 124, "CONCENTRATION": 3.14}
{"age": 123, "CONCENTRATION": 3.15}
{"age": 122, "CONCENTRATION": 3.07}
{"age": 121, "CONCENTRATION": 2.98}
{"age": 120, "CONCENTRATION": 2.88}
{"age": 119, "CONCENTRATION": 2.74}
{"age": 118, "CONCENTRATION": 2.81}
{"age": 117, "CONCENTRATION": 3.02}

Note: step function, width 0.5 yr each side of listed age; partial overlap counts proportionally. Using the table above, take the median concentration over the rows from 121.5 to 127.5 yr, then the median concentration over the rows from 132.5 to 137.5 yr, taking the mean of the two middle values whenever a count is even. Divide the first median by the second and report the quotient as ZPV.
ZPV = 0.94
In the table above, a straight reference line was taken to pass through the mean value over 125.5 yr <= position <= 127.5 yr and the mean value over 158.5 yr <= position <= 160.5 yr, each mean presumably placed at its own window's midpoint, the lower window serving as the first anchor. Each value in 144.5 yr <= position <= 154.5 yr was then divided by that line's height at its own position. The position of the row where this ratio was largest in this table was 149 yr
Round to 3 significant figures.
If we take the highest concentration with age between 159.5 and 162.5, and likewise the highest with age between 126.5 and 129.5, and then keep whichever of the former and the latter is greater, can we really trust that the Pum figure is 3.42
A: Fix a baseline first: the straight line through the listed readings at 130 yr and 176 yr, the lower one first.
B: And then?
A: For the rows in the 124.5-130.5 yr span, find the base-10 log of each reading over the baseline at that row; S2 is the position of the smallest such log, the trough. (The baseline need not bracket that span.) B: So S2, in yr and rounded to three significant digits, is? 129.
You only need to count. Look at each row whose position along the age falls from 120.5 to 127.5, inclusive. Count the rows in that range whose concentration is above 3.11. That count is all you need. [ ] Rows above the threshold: 5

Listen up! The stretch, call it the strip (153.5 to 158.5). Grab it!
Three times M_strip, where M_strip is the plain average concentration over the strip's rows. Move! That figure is 10.0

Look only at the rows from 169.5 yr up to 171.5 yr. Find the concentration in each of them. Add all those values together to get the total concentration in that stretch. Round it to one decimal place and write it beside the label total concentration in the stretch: 5.9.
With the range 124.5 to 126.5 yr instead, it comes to 6.3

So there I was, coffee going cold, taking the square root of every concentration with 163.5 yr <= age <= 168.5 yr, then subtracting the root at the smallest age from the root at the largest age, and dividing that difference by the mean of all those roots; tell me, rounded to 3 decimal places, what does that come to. -0.050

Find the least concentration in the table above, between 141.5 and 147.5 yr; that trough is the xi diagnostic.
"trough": 3.24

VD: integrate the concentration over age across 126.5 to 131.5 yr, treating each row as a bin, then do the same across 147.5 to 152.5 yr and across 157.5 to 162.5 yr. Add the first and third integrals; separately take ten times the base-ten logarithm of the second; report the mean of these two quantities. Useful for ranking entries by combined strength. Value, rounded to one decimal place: 22.4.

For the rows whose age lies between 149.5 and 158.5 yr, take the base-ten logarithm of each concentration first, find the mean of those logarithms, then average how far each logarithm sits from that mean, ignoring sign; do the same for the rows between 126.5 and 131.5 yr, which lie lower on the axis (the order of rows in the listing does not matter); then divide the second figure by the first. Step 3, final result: 2.3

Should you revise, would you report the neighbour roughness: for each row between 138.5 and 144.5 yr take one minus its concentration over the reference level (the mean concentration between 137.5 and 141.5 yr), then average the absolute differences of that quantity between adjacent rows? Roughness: 0.048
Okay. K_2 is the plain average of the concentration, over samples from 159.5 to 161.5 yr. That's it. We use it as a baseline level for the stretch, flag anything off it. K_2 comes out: 3.27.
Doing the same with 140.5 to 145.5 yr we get 3.40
